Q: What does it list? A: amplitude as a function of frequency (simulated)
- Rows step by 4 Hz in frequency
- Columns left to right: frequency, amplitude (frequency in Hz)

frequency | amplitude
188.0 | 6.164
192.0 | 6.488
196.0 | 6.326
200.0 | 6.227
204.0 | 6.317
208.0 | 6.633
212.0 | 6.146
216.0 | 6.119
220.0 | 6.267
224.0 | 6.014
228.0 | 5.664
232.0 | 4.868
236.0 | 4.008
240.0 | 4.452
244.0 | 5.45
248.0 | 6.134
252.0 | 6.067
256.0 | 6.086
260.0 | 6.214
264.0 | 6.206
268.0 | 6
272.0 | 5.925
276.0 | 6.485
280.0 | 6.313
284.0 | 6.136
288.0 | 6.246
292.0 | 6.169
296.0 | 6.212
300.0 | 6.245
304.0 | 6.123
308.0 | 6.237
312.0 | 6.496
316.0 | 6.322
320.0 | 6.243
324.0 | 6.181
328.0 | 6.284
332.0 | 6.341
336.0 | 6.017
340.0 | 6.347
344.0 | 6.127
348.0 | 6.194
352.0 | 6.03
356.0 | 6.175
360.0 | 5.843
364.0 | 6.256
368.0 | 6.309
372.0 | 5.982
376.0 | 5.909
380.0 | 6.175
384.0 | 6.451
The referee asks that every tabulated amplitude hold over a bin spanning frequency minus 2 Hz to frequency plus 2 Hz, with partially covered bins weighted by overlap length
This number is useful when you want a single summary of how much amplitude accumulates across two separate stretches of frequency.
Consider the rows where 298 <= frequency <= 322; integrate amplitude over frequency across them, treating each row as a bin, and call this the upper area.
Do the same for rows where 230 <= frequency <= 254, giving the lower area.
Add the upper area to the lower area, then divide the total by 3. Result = 91.5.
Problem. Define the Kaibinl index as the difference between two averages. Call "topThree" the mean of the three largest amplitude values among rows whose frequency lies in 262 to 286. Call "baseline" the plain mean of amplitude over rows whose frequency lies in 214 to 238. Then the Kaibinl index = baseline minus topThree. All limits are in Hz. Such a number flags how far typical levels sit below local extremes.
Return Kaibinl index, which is -0.8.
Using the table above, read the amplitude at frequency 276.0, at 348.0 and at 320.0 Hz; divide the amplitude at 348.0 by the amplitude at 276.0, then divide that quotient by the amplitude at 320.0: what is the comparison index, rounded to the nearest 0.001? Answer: 0.153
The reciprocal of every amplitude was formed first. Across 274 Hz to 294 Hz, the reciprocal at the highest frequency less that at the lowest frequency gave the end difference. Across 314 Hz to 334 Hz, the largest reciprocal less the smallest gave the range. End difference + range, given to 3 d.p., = 0.012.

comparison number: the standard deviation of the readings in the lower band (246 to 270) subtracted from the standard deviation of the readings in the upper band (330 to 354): 0.06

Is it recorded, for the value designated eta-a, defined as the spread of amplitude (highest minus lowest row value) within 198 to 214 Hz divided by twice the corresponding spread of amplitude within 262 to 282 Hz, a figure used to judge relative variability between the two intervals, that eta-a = 0.43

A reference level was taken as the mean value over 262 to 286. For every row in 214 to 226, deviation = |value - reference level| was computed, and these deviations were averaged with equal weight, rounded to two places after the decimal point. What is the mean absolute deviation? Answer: 0.10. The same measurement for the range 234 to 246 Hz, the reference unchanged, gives 1.54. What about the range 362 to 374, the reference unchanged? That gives 0.14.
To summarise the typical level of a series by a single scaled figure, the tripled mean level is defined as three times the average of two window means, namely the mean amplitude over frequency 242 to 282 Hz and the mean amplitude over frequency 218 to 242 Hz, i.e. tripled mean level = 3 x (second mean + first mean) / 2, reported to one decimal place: 17.0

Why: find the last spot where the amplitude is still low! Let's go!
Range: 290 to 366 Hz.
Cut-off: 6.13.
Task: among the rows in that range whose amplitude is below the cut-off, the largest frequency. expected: 360.0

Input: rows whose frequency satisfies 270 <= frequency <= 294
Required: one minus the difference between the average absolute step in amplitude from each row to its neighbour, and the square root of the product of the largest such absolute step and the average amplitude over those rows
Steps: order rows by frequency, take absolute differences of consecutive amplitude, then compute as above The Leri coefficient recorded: 2.6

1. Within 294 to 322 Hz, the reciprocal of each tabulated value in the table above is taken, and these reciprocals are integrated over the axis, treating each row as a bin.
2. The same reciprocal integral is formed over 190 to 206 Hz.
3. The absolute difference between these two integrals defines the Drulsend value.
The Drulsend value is 1.9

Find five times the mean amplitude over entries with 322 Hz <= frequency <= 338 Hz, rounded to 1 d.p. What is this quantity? 31.0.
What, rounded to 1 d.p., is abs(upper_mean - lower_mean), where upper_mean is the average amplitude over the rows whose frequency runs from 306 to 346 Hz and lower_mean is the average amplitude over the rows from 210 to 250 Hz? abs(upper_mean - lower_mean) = 0.7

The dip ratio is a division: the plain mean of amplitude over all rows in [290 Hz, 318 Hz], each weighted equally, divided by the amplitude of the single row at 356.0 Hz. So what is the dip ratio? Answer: 1.01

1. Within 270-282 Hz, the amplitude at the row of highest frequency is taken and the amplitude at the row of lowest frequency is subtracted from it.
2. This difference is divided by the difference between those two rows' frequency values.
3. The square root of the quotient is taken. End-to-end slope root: 0.220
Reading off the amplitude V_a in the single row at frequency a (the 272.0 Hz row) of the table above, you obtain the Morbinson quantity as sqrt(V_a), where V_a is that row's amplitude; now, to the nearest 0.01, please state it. 2.43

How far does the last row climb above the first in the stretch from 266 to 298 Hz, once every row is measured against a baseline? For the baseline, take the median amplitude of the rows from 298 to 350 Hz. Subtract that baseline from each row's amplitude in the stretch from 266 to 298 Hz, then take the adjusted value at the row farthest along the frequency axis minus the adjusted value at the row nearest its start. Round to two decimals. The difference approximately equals 0.21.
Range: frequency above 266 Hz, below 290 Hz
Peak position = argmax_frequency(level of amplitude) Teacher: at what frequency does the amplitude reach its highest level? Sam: 276.0 Hz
